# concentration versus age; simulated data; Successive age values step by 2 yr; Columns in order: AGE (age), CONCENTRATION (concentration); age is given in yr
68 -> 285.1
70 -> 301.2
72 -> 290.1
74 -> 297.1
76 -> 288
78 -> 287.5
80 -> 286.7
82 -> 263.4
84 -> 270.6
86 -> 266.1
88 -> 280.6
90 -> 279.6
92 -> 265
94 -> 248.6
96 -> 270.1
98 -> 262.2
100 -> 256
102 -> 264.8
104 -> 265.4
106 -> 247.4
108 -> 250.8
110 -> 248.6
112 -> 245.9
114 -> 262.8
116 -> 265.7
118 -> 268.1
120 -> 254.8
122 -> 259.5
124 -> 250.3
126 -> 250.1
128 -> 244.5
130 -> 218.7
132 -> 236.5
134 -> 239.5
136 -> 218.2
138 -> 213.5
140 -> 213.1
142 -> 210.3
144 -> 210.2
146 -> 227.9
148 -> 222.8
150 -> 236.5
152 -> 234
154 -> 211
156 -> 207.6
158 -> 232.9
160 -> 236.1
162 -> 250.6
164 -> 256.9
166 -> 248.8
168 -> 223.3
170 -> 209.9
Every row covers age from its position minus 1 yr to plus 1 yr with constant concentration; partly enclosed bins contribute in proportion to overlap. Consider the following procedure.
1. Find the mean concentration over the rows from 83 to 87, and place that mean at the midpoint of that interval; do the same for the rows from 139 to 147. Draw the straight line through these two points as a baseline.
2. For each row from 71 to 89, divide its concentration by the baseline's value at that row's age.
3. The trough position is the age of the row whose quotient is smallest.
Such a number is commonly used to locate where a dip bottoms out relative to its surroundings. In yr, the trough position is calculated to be 82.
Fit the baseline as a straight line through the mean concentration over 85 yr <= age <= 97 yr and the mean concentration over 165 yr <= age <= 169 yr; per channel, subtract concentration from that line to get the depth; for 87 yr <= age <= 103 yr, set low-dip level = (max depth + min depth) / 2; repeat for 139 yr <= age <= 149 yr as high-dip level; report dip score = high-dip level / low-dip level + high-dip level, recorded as 34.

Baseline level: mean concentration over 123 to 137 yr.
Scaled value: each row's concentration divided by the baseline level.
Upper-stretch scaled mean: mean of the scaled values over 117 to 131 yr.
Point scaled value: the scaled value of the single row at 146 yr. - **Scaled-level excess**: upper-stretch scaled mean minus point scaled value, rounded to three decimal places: 0.091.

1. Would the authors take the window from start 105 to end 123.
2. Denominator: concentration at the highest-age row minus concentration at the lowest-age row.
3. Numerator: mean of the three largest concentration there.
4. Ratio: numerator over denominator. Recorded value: 22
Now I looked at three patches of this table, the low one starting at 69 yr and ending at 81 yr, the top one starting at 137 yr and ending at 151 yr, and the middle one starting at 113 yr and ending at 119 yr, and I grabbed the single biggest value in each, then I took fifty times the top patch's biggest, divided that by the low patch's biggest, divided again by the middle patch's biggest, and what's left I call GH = 0.15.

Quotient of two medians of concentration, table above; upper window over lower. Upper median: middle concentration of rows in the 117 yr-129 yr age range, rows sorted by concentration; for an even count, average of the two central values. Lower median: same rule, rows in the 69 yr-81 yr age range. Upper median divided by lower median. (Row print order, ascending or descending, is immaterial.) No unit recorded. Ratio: 0.87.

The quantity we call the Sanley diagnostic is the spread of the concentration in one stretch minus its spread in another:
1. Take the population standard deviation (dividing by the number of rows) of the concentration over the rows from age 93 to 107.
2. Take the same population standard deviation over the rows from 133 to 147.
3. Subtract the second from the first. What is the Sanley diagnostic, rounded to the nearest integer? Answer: -2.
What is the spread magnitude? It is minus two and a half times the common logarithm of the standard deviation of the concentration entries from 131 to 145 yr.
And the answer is -2.7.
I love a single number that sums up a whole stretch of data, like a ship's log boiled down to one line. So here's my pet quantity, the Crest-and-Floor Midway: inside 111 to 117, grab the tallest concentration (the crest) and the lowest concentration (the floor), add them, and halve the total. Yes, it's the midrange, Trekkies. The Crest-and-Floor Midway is 256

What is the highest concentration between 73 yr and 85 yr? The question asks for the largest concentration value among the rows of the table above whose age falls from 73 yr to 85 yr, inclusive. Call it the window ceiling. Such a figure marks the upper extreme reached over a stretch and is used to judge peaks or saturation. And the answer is 297.1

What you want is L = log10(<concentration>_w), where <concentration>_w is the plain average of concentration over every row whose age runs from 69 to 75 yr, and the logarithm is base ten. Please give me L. 2.47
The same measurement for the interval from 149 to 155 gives 2.36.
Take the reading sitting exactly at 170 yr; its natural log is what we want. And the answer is 5.35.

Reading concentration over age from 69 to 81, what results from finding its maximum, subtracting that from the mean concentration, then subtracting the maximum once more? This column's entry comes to -311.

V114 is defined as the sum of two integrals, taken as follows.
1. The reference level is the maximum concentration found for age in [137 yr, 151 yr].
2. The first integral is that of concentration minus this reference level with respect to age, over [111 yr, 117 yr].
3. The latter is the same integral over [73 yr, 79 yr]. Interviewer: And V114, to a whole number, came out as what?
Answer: 456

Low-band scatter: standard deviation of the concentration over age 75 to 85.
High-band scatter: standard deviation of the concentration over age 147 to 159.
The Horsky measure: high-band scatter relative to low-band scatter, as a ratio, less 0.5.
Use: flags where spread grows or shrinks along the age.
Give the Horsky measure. 0.6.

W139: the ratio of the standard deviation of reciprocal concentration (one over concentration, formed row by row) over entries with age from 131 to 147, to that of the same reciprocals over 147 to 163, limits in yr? 0.85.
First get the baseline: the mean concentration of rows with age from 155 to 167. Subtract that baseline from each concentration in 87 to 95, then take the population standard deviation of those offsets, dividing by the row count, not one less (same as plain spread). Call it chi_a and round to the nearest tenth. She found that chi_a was 13.0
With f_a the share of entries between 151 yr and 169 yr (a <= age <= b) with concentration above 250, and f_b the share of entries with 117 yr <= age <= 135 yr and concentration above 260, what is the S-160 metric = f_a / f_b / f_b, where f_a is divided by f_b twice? 18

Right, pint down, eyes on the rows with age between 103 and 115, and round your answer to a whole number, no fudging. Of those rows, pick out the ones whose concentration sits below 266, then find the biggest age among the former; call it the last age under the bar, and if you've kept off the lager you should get 114 yr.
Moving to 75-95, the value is 94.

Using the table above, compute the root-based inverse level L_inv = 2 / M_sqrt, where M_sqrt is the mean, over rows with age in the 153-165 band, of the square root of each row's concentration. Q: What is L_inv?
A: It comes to 0.131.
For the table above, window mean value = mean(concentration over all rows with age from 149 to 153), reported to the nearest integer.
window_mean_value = 235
